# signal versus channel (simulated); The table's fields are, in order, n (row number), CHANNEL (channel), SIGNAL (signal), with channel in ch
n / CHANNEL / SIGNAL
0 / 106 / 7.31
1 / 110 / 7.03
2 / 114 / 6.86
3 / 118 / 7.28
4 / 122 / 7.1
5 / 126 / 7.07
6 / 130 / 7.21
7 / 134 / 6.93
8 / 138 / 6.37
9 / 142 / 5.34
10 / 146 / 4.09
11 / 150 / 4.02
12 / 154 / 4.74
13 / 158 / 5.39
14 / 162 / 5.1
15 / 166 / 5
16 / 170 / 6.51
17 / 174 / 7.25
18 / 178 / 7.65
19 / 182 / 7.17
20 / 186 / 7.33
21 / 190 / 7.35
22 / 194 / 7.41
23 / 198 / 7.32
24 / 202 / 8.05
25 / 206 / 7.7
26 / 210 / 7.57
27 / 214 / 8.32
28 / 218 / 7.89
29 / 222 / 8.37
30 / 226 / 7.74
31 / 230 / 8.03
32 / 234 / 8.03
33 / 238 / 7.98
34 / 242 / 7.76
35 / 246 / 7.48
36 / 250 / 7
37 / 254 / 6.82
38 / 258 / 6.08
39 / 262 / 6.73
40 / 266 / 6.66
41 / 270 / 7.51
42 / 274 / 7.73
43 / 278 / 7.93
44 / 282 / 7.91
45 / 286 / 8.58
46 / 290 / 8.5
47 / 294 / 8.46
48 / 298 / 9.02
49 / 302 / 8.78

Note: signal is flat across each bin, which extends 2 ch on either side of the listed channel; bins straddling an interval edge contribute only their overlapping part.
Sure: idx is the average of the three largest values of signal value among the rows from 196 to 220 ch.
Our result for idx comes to 8.1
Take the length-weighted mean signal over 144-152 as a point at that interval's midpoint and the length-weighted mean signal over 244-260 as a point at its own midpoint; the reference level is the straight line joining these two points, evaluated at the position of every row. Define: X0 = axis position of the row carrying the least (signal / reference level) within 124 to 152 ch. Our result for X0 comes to 150 ch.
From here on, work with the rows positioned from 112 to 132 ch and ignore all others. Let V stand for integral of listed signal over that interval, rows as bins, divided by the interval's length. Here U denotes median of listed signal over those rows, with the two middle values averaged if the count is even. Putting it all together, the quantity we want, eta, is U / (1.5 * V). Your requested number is 0.666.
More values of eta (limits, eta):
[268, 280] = 0.667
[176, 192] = 0.664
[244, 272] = 0.659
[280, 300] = 0.667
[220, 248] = 0.672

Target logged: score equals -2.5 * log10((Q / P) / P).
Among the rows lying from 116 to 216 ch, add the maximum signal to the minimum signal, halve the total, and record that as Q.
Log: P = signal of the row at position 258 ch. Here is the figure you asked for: 1.94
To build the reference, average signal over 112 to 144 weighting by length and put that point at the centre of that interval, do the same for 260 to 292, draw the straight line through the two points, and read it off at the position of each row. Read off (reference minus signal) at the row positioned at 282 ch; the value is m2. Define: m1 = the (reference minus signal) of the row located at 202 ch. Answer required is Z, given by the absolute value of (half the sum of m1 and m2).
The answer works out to 0.50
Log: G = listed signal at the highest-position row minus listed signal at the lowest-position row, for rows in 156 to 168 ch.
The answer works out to -0.4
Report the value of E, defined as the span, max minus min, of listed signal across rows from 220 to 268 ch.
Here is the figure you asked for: 2.3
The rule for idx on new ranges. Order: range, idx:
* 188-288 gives 8.4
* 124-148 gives 7.1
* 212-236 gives 8.2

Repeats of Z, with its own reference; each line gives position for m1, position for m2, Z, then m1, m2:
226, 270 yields 0.11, -0.36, 0.15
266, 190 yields 0.39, 0.97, -0.19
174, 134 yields 0.16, -0.19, -0.12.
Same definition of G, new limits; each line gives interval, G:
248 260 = -0.9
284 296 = -0.1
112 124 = 0.2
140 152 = -1.3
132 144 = -1.6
